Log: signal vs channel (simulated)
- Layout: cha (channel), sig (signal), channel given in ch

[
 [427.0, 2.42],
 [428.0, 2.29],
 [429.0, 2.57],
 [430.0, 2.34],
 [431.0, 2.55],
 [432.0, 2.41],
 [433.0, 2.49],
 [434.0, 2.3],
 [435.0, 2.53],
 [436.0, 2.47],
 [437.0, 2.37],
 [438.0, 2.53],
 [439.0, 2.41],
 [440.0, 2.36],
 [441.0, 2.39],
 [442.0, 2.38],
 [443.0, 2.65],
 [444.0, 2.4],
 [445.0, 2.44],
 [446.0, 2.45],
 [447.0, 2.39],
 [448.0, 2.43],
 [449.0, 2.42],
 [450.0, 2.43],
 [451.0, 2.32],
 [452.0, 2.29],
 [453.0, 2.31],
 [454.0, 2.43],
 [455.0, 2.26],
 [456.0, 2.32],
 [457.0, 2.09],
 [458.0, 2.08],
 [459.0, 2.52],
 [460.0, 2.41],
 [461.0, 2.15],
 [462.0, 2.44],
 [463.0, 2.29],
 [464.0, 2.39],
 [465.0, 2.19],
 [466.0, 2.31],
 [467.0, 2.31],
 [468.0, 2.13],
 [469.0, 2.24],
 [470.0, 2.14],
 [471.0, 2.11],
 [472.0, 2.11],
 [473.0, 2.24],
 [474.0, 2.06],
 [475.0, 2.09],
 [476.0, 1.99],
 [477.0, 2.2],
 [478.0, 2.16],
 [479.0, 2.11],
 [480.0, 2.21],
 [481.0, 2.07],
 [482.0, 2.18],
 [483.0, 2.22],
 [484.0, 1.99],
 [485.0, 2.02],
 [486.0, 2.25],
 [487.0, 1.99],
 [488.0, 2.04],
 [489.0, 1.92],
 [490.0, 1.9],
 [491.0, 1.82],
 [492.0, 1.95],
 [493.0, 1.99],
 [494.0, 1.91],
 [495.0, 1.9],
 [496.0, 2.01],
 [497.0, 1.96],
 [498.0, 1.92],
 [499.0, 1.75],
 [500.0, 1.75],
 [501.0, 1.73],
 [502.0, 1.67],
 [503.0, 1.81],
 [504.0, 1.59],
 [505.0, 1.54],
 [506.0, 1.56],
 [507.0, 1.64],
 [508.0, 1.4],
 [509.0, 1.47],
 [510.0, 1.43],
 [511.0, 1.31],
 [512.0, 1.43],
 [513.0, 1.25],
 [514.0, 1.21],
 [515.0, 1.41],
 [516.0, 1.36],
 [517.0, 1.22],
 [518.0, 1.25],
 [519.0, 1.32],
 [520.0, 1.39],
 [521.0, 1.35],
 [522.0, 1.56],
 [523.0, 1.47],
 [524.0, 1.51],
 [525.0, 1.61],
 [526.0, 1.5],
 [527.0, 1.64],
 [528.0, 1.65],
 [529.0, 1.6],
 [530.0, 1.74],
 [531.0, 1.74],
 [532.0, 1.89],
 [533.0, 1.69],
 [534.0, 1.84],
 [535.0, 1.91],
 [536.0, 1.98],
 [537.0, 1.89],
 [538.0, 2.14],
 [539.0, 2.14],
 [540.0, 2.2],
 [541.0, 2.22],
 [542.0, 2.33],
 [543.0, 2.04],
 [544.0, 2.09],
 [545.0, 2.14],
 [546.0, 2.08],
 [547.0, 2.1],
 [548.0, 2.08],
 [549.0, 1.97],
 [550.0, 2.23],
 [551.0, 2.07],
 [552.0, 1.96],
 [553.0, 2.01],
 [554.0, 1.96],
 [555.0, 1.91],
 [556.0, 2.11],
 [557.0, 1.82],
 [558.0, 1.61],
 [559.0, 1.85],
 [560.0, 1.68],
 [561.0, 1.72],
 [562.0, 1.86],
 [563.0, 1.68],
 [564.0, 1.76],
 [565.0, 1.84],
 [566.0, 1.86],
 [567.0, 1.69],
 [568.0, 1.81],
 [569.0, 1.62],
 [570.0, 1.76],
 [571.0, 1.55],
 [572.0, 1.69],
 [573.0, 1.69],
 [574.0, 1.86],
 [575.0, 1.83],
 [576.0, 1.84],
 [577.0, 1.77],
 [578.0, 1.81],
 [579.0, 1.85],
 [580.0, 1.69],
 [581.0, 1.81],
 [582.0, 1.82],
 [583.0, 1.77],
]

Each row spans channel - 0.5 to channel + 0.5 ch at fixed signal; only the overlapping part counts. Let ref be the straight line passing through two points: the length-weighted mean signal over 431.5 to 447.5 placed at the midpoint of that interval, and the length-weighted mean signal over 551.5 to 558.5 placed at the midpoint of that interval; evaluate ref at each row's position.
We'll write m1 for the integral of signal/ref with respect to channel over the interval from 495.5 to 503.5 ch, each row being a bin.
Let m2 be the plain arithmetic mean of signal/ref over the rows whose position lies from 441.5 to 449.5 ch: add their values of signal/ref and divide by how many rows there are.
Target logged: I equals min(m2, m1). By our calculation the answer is 1.02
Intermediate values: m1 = 6.7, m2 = 1.02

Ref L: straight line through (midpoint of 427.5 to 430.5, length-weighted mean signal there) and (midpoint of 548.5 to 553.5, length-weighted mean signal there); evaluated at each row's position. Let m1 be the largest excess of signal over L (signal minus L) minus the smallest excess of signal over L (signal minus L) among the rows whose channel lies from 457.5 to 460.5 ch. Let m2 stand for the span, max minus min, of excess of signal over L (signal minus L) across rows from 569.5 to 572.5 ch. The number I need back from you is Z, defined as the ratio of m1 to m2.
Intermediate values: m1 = 0.44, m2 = 0.21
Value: 2.1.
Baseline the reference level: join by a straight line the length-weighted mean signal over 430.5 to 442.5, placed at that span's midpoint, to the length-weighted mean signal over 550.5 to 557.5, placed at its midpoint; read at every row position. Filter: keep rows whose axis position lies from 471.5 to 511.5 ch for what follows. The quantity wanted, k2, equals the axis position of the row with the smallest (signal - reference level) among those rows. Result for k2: 511.0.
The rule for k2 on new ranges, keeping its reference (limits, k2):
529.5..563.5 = 533.0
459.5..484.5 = 476.0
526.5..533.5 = 529.0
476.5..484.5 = 484.0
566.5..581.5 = 571.0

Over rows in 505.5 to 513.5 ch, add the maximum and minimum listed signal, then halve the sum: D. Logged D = 1.4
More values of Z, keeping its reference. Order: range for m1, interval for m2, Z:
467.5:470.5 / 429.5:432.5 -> 0.5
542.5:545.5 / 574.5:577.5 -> 1.6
